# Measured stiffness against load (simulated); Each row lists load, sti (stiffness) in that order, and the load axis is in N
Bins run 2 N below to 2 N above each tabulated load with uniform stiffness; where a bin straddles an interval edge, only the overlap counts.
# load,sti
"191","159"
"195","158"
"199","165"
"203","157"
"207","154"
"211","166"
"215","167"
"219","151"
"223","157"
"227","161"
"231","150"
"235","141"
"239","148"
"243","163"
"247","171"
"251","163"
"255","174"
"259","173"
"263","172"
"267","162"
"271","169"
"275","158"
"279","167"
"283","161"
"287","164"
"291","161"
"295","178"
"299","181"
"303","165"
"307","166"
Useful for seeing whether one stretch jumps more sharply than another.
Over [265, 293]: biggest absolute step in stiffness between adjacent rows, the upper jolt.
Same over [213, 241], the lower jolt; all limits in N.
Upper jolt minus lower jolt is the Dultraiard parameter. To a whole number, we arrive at -5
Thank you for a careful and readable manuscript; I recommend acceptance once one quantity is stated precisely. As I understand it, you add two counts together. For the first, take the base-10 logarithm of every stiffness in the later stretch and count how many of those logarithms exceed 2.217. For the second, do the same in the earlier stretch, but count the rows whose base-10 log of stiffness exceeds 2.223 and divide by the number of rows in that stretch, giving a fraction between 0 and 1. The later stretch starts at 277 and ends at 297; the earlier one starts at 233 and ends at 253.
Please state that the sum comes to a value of 2.2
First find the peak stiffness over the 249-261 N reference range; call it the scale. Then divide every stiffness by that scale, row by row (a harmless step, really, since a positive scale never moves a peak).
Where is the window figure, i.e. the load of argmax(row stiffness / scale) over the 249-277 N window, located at 255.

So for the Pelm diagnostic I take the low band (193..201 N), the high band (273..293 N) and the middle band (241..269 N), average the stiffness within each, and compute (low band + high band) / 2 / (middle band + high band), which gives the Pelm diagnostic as 0.490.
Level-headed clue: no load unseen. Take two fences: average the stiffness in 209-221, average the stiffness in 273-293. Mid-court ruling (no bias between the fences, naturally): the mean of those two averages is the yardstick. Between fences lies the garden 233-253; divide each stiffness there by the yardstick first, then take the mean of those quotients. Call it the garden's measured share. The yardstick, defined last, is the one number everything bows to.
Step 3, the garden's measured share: 0.97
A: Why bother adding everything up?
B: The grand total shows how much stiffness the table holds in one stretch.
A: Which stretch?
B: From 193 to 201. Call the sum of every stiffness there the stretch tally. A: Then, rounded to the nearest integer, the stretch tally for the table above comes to 323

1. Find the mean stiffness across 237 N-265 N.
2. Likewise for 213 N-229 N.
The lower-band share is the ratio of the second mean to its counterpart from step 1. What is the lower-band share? 0.96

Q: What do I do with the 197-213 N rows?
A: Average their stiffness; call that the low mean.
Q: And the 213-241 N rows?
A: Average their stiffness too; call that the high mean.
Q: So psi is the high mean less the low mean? -7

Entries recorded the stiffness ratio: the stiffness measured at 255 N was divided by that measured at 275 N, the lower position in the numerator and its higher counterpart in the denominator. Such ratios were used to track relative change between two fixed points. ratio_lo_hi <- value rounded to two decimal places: 1.10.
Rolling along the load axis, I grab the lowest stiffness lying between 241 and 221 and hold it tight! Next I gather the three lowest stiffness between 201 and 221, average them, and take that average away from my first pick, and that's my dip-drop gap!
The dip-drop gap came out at -13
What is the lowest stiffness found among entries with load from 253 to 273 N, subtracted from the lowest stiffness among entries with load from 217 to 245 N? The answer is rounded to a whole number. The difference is -21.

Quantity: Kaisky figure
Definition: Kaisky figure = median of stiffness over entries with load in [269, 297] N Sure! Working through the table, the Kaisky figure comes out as 164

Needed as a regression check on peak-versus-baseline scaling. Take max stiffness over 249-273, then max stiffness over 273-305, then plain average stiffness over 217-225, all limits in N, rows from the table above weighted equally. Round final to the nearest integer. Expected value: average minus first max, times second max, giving -3620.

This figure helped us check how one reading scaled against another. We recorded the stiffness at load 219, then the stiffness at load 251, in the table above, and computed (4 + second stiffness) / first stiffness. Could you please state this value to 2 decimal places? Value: 1.11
